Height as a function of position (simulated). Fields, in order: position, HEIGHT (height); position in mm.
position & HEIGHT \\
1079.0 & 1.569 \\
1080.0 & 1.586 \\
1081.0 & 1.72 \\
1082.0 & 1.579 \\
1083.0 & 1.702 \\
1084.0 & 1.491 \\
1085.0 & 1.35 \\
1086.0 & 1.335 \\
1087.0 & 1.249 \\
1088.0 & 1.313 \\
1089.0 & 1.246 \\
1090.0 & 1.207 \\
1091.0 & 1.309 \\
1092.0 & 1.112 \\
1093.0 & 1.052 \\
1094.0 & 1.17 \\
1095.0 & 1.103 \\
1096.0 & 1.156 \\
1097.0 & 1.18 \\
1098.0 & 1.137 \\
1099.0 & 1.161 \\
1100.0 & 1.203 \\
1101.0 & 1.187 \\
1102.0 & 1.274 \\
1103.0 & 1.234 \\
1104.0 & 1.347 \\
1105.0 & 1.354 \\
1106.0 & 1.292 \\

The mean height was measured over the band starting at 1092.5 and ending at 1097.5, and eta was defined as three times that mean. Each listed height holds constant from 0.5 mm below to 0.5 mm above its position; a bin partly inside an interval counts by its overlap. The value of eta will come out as 3.4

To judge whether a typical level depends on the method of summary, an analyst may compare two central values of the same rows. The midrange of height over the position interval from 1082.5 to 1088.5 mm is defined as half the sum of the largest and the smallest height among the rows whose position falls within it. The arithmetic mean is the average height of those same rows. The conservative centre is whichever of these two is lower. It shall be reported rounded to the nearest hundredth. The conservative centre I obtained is 1.41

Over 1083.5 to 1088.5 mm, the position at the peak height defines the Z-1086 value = 1084.0 mm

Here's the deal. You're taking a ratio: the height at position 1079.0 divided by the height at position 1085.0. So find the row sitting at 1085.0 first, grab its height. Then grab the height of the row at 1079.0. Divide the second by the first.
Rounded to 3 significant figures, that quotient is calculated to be 1.16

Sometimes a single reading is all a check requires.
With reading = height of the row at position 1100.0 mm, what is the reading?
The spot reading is 1.203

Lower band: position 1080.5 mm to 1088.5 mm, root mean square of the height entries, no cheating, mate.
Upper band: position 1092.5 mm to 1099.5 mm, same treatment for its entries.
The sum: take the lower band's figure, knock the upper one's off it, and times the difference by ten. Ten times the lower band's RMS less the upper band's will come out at 3.4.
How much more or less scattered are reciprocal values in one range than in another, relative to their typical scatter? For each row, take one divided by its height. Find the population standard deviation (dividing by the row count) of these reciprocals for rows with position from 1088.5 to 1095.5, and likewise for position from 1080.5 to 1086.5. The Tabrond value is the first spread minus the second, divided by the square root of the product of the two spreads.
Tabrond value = -0.10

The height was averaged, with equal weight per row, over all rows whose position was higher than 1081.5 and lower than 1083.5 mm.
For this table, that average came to 1.64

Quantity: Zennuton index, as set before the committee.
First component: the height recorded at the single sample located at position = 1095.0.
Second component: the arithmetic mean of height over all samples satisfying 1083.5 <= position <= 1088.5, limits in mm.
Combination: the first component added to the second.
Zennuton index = 2.45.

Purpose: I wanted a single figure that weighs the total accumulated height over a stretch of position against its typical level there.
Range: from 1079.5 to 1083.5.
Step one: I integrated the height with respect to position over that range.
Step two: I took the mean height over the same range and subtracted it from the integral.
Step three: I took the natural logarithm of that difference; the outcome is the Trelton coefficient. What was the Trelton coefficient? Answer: 1.60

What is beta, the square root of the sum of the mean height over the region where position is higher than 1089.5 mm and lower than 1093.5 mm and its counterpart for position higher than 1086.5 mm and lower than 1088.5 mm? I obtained 1.57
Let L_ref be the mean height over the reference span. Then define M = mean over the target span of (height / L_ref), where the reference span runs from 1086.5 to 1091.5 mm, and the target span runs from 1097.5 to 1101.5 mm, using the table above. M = 0.93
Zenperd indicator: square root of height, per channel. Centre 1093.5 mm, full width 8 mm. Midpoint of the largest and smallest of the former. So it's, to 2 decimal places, 1.08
